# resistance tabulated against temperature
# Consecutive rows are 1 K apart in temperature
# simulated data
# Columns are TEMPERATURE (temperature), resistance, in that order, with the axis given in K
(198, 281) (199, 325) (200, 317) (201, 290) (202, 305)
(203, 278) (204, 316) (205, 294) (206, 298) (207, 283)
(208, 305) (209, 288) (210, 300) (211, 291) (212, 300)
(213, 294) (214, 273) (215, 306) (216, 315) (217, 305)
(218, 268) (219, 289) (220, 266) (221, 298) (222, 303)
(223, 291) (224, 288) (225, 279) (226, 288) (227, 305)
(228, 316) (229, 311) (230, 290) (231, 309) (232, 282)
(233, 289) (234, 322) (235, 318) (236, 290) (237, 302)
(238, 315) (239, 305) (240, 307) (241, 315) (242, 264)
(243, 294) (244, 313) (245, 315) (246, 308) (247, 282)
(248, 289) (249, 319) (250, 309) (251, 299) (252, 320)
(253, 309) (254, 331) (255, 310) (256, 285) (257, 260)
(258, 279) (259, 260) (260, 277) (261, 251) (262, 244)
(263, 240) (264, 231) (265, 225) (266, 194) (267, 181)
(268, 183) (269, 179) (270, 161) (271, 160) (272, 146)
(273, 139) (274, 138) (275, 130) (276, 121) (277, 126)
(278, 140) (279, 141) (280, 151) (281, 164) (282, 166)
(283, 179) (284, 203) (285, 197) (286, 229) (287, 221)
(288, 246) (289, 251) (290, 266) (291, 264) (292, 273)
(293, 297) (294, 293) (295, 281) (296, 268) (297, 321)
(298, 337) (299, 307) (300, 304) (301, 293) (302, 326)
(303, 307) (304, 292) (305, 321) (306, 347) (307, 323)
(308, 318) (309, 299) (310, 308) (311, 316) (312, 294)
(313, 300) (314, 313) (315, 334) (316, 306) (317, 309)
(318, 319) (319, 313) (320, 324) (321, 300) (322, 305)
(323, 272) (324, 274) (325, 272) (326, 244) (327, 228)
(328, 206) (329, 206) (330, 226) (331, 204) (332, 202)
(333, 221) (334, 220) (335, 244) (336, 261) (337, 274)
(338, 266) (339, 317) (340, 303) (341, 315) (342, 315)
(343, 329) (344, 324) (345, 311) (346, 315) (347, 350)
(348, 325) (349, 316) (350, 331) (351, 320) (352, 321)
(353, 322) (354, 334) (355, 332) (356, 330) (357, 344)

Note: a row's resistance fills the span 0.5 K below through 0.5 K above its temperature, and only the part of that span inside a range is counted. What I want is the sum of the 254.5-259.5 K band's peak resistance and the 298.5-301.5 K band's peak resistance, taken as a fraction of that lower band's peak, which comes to 1.99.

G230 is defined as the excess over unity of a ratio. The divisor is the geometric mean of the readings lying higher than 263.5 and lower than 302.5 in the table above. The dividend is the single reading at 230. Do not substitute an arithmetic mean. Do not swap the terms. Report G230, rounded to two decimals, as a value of 0.41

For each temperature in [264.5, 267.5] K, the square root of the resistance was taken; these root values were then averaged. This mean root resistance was 14.1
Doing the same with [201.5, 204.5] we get 17.3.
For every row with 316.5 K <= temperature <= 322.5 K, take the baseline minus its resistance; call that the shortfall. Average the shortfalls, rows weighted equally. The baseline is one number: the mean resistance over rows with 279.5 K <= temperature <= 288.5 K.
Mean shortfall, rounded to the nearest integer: -117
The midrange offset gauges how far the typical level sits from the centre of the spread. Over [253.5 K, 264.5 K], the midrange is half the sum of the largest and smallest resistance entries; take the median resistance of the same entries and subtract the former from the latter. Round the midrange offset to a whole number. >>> -21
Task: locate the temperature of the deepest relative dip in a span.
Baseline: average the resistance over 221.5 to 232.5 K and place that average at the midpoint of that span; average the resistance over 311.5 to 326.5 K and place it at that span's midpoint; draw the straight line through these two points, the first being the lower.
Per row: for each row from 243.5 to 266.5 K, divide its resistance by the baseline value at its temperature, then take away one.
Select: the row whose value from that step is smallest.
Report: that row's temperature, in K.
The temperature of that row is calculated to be 266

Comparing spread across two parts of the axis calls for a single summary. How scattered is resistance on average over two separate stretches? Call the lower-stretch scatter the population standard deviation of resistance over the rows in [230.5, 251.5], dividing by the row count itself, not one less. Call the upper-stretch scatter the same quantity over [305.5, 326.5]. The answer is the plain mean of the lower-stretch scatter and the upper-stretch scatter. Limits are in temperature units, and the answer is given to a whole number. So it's 19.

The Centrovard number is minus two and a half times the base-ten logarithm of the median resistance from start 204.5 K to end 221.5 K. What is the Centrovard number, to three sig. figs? -6.17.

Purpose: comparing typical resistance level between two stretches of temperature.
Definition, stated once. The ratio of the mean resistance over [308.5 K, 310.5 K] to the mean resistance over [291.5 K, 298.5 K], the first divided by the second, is 1.03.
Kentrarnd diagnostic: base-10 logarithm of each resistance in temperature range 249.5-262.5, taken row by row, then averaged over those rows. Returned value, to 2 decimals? 2.46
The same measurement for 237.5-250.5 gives 2.48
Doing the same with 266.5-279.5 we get 2.17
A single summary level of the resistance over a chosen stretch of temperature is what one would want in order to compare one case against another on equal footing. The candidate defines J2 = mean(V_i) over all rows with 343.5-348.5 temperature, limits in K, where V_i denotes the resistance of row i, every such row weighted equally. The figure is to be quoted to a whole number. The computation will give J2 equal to 325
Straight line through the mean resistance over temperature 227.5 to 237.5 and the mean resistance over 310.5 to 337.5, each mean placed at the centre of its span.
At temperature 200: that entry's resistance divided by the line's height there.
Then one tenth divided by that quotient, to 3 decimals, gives 0.099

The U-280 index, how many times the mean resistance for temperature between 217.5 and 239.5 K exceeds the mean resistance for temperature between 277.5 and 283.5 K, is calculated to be 1.89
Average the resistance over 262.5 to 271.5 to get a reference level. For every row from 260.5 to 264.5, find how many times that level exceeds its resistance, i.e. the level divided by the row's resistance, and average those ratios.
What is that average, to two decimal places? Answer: 0.81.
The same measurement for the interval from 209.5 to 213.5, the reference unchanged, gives 0.66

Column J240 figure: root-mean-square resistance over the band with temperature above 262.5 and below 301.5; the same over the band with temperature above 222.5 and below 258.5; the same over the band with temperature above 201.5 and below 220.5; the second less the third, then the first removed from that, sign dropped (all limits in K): 216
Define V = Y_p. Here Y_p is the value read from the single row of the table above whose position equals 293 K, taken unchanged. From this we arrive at 297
